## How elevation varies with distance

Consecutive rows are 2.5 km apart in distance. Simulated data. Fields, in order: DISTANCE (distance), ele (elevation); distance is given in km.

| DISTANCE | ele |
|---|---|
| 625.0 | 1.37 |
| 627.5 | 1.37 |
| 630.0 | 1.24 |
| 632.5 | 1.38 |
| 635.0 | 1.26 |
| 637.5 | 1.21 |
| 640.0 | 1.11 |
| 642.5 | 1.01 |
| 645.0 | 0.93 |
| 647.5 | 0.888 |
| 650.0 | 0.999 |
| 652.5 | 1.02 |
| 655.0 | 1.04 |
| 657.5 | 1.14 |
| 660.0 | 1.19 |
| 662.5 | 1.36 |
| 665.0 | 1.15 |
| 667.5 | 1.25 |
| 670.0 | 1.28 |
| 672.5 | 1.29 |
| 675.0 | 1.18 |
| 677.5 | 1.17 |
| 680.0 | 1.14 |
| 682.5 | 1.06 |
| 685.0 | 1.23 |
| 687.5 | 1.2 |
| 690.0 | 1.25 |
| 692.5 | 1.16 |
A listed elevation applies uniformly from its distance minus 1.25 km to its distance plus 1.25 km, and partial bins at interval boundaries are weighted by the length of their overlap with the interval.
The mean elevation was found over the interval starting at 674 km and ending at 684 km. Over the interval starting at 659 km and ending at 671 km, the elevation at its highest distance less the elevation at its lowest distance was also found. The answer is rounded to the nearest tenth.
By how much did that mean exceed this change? 1.0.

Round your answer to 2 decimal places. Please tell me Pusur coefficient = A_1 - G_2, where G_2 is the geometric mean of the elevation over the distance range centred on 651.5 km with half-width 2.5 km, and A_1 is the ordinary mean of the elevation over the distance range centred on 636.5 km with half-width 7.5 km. 0.19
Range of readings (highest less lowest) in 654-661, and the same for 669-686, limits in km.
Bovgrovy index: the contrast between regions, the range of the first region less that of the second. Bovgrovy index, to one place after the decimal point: -0.1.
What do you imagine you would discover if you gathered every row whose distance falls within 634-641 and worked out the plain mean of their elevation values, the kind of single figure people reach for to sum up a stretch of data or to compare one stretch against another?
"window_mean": 1.19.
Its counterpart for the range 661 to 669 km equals 1.25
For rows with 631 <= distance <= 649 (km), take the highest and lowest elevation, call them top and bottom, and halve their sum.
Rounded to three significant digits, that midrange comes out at 1.13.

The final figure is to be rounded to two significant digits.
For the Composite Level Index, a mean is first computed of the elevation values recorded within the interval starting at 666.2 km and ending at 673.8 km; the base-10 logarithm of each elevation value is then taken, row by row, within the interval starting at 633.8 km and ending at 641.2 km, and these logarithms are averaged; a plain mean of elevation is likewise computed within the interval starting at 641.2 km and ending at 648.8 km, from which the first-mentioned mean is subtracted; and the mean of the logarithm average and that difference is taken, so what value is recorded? -0.13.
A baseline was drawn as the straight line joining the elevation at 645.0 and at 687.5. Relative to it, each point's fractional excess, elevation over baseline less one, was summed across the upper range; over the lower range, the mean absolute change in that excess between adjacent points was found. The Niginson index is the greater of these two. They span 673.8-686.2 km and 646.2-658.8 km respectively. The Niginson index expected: 0.0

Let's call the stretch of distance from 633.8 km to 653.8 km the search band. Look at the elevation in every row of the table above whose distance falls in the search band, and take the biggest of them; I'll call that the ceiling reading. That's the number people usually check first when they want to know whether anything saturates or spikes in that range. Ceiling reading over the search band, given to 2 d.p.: 1.26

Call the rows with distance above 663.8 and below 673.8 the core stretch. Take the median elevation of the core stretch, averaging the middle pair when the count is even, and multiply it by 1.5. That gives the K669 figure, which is 1.90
